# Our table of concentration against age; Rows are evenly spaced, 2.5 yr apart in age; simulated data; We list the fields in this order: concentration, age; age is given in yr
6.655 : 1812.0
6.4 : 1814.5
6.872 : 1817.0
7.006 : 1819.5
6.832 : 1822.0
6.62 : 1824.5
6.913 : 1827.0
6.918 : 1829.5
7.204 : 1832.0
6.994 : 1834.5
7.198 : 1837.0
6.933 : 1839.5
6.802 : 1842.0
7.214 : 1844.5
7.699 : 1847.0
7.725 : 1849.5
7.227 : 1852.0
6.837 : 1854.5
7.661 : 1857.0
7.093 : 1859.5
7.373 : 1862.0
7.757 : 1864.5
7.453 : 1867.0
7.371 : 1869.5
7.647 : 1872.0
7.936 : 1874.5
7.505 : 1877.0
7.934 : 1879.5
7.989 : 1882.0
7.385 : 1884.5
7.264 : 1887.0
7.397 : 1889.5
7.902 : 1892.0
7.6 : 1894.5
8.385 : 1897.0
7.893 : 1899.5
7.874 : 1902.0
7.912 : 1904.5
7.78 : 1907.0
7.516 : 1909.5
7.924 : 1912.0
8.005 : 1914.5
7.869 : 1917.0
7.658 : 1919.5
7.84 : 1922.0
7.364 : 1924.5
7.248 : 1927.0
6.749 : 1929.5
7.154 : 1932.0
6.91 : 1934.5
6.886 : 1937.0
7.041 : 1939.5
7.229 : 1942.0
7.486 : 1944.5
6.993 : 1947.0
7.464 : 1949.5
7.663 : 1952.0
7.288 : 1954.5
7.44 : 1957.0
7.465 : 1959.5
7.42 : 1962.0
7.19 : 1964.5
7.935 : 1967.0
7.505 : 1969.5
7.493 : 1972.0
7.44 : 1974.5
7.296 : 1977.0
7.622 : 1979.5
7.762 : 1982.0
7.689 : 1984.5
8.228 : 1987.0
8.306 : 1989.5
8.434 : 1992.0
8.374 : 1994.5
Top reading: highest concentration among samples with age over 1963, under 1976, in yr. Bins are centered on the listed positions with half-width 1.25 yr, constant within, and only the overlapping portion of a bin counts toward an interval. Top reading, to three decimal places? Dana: 7.935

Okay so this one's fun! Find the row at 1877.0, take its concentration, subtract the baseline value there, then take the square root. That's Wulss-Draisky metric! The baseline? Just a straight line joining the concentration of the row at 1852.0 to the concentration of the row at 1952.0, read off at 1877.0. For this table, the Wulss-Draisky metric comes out 0.41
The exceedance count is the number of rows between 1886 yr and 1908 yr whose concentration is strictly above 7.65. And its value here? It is 6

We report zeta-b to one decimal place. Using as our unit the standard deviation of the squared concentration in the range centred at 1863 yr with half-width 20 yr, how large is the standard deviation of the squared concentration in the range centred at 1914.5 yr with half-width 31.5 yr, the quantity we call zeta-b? 1.3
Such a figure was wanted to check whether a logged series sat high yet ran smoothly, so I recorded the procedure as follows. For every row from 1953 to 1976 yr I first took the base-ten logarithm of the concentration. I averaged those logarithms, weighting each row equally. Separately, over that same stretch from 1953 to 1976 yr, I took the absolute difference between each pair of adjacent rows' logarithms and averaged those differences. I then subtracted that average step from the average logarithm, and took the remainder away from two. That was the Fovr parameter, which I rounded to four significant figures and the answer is 1.139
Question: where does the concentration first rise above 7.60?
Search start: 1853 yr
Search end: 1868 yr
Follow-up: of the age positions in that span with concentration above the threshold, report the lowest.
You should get 1857.0 yr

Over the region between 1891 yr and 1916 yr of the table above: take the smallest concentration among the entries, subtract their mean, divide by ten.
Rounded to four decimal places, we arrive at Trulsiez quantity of -0.0363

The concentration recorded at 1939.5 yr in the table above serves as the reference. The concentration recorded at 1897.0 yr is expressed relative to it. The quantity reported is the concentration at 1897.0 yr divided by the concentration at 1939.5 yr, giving 1.19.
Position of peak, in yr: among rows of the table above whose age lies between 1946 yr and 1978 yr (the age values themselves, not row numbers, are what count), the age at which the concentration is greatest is 1967.0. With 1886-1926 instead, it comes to 1897.0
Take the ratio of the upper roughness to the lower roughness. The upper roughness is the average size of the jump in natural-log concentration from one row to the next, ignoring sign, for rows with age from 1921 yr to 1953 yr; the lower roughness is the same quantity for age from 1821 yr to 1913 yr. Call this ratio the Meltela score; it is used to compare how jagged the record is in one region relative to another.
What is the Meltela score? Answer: 0.98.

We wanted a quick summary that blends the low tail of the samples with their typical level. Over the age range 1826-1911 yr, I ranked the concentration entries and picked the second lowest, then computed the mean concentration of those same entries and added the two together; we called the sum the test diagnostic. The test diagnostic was 14.3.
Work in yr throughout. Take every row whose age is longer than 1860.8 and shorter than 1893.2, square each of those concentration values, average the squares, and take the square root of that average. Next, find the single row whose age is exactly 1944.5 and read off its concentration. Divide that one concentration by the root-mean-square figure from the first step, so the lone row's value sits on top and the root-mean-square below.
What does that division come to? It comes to 0.98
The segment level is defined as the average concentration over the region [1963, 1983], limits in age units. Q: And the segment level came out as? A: 7.53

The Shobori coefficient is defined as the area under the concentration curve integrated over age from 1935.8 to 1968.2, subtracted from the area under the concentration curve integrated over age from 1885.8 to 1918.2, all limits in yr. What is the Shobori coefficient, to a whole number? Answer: 15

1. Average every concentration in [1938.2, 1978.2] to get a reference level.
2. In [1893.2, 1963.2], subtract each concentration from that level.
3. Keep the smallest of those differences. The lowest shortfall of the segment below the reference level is -1.0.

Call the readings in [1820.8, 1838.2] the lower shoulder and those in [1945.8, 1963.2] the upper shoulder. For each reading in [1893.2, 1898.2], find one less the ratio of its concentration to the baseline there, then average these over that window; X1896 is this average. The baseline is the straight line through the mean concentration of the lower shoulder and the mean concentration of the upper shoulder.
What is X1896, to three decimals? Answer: -0.112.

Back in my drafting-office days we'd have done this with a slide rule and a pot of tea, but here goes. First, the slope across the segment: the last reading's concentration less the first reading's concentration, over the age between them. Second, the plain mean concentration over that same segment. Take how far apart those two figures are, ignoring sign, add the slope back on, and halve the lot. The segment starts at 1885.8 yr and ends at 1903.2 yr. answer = 3.88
